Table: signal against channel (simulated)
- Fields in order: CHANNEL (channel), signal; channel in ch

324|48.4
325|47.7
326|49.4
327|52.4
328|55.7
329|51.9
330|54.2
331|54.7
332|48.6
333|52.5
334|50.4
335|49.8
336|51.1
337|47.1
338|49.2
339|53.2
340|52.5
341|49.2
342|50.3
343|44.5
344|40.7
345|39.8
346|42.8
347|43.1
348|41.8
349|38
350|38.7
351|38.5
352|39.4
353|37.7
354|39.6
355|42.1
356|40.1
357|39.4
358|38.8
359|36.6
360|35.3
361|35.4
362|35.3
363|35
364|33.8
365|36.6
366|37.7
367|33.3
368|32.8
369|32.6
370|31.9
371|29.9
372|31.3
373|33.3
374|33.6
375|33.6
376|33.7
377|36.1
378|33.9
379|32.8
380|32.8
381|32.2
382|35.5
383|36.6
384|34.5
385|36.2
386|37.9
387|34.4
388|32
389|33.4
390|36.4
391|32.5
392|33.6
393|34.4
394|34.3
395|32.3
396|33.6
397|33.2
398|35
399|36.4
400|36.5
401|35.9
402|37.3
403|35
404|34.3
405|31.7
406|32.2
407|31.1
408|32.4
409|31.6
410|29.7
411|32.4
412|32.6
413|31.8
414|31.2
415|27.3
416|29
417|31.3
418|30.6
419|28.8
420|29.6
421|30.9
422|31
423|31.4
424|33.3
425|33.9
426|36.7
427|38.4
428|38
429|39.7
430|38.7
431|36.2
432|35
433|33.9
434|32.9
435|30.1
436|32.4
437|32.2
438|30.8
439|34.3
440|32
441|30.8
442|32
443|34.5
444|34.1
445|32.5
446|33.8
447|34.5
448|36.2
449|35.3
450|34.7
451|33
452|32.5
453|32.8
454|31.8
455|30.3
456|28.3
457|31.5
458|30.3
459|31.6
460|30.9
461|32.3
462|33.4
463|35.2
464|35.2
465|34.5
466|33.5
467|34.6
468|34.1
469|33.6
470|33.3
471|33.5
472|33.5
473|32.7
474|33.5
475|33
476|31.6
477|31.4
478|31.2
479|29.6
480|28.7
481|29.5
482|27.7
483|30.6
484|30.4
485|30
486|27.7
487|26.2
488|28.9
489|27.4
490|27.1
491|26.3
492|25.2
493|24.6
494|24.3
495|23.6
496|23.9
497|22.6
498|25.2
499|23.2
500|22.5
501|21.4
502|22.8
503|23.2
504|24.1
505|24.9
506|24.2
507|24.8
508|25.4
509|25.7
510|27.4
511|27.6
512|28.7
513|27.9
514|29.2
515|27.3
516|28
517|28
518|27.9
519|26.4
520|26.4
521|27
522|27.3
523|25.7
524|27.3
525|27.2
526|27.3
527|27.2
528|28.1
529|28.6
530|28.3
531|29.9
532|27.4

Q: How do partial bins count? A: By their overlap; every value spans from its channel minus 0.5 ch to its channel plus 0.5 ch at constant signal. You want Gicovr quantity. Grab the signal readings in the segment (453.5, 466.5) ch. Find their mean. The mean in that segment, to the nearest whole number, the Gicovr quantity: 32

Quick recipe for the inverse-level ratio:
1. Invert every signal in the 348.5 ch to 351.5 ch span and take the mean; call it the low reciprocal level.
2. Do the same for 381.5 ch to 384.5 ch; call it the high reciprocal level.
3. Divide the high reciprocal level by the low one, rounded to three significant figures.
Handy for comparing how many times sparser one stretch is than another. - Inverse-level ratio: 1.08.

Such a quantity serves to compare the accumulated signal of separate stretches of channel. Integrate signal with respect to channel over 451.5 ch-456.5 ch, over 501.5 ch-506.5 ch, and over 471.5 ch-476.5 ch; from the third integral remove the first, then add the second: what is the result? 128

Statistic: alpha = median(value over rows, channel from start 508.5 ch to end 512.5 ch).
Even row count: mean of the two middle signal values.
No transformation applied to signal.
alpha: 27.5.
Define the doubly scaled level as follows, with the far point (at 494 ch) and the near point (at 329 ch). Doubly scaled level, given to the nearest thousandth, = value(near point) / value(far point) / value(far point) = 0.088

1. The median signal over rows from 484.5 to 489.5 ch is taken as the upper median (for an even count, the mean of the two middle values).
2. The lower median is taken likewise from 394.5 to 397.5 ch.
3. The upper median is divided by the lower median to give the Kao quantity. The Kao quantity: 0.83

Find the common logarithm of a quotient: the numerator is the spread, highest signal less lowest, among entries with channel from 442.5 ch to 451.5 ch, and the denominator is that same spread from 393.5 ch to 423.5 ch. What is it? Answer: -0.43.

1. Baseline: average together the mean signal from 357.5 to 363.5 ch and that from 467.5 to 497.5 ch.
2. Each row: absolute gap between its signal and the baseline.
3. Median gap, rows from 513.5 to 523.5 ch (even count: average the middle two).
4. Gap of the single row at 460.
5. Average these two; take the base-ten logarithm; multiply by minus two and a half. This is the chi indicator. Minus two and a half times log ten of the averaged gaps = -1.37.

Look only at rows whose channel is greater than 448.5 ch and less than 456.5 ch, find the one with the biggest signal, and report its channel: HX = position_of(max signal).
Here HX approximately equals 449 ch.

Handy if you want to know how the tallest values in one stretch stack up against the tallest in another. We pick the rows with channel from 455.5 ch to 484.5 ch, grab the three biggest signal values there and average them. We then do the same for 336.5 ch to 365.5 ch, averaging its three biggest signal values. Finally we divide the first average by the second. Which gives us 0.67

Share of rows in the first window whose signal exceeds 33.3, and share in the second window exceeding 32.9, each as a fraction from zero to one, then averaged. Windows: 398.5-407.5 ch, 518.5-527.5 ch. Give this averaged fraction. 0.33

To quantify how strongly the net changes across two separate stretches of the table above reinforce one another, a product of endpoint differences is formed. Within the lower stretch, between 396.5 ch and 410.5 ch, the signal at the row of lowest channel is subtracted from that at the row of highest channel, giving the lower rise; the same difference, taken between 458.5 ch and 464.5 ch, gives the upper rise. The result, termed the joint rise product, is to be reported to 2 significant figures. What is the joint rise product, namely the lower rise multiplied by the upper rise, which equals -13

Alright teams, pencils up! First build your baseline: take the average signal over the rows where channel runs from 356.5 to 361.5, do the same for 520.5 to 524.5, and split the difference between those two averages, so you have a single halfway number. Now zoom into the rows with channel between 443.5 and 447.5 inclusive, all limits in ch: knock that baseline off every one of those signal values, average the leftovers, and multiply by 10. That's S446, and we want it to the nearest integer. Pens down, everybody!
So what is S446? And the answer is 18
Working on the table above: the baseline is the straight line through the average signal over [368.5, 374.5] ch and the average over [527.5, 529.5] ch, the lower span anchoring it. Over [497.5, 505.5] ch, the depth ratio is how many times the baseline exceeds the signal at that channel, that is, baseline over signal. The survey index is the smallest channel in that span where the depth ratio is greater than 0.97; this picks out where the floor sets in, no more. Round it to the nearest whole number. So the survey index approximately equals 498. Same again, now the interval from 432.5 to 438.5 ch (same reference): 435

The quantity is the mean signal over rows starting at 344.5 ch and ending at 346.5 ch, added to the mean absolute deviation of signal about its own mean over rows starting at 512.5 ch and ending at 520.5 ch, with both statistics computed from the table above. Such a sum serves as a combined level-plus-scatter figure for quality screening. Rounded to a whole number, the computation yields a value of 42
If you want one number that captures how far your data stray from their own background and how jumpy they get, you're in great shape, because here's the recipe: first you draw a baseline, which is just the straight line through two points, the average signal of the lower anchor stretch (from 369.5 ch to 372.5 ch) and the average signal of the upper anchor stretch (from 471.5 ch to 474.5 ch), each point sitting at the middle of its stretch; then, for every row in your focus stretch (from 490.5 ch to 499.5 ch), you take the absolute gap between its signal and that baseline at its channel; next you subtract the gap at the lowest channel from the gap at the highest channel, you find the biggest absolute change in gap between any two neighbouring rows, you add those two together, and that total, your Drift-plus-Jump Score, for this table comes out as 5.9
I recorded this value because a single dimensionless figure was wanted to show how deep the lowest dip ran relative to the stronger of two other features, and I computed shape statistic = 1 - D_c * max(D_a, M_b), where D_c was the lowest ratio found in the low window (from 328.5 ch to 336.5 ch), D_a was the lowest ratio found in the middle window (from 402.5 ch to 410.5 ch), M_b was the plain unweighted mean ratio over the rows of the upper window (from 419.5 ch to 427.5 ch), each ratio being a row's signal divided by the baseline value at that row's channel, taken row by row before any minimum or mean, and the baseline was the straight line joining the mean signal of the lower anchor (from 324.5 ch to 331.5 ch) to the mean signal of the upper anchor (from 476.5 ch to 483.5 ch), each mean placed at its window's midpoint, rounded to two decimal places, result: 0.18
